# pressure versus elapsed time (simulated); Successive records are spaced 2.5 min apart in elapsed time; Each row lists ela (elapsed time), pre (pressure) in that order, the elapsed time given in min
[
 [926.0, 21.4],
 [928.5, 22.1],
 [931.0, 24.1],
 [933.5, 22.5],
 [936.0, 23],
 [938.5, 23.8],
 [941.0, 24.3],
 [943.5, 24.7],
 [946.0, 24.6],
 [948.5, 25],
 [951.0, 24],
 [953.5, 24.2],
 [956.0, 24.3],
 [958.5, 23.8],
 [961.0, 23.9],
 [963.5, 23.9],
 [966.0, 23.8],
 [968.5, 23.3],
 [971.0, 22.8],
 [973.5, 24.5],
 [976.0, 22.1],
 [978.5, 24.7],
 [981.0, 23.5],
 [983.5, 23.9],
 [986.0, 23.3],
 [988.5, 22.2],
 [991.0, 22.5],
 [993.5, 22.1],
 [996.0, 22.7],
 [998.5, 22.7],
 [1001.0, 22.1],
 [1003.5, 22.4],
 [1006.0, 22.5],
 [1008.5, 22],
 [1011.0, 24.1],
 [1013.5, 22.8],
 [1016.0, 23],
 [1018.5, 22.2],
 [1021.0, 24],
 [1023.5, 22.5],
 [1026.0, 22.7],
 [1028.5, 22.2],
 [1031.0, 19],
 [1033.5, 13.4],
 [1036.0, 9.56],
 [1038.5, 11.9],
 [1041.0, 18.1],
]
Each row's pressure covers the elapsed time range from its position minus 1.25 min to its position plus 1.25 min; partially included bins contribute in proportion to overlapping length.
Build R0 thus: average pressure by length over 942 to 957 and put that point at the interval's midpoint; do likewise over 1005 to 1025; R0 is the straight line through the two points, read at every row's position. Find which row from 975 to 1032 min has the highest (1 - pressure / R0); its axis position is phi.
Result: 1031.0 min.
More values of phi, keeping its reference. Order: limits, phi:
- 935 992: 976.0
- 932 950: 933.5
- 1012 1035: 1033.5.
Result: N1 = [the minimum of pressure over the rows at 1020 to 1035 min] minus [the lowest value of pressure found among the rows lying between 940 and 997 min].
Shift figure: -8.7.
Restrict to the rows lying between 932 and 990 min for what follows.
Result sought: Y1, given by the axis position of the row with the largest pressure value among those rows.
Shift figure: 948.5 min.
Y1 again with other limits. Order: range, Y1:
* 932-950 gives 948.5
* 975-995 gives 978.5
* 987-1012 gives 1011.0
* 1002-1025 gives 1011.0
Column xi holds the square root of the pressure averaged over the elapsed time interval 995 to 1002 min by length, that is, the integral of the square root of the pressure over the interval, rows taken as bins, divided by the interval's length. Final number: 4.74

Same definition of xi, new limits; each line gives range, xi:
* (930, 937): 4.81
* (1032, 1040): 3.46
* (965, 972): 4.83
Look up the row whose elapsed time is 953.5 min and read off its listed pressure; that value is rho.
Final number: 24.2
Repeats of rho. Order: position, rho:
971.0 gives 22.8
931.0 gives 24.1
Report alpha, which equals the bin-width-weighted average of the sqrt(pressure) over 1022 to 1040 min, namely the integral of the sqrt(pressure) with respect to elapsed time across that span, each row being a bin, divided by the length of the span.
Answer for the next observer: 4.12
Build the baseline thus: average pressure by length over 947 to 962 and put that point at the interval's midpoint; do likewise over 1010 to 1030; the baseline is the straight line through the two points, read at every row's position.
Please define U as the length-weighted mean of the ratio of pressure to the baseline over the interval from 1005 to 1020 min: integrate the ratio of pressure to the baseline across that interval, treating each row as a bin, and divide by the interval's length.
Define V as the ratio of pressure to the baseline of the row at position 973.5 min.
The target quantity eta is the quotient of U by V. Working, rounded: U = 0.990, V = 1.03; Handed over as 0.96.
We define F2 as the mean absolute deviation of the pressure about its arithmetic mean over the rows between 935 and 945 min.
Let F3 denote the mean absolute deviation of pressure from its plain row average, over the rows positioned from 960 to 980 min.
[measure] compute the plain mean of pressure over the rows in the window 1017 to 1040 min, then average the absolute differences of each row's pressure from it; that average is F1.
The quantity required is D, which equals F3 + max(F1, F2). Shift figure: 5.3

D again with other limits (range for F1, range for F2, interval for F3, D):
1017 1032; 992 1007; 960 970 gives 1.2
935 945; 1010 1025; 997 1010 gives 0.9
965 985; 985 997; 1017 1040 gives 5.3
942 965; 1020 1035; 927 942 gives 3.7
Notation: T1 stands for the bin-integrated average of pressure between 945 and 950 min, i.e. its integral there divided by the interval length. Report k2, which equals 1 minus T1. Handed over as -23.8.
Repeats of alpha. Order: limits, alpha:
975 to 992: 4.82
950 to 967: 4.90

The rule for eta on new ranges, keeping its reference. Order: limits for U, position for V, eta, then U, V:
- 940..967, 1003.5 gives 1.04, 1.000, 0.97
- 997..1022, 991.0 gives 1.03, 0.986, 0.96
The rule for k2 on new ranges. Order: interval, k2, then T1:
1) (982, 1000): -21.8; 22.8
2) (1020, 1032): -21.1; 22.1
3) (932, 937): -21.8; 22.8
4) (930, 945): -22.7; 23.7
